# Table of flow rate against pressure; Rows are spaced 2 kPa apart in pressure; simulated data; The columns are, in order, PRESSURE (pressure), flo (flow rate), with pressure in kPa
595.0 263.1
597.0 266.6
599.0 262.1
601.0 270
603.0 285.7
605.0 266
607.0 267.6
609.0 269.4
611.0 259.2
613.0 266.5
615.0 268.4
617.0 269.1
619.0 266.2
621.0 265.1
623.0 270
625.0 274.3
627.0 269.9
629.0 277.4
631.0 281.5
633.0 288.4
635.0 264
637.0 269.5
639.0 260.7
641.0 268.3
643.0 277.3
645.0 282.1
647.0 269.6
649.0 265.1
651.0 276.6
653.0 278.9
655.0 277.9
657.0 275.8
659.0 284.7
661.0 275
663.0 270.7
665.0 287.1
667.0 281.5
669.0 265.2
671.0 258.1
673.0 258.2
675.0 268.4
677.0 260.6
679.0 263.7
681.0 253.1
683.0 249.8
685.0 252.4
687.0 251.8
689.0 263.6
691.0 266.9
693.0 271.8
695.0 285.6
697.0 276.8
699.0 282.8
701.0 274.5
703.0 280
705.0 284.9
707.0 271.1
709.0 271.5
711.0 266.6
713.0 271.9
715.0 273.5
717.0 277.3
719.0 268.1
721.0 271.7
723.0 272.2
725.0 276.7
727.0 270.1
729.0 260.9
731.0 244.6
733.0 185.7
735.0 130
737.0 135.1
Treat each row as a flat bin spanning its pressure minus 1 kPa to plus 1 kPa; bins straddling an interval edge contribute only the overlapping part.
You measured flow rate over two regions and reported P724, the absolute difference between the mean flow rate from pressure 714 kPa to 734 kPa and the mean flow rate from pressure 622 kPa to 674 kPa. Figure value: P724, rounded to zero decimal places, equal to 13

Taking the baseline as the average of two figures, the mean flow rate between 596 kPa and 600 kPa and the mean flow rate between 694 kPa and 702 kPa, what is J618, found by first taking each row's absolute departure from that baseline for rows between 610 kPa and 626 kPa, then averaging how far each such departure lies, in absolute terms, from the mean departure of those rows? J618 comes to 2.6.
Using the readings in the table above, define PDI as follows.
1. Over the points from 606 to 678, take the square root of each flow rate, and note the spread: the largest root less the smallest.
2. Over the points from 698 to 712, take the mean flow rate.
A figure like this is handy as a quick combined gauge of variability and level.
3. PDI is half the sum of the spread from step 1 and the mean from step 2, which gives 138.4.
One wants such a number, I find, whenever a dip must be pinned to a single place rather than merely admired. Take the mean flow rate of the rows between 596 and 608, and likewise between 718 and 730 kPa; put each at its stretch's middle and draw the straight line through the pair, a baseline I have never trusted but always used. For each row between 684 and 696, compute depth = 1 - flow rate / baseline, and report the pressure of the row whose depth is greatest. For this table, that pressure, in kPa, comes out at 687.0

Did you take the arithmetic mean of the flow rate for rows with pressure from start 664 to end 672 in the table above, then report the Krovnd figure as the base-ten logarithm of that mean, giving 2.44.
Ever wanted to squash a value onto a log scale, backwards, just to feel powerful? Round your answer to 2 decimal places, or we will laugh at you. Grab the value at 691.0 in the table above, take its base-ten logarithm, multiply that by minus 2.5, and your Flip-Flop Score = -6.07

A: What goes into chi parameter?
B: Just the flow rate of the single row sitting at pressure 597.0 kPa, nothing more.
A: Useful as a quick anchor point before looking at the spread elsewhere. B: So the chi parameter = 266.6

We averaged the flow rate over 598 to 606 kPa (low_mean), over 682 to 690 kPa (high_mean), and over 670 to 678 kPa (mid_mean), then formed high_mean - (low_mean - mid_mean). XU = 245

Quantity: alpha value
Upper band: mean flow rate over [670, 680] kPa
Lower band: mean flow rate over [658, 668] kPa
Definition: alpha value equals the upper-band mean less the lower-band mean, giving -18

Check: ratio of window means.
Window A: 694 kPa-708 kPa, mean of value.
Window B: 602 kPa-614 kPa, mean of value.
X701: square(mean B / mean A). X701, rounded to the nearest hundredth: 0.93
